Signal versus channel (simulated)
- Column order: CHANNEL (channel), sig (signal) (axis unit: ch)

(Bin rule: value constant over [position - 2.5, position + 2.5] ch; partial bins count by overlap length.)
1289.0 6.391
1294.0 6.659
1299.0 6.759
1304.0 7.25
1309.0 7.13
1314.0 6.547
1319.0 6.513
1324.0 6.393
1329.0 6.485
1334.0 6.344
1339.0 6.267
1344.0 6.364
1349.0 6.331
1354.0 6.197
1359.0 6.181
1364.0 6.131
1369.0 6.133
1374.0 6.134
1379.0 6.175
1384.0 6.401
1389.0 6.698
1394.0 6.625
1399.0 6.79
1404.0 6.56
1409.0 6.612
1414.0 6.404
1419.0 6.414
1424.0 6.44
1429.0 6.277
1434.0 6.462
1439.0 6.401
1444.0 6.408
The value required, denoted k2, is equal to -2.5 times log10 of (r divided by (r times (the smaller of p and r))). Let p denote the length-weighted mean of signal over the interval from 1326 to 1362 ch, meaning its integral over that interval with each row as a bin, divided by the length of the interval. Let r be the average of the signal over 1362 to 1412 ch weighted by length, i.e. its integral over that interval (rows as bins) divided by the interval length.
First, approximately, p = 6.31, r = 6.43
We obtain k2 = 2.00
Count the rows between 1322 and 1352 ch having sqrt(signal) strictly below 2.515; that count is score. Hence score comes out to 1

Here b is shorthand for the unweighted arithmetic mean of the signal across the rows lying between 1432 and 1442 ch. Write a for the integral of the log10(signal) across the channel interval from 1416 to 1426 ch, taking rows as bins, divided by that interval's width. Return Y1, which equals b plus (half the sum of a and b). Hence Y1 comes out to 10.1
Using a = 0.808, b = 6.43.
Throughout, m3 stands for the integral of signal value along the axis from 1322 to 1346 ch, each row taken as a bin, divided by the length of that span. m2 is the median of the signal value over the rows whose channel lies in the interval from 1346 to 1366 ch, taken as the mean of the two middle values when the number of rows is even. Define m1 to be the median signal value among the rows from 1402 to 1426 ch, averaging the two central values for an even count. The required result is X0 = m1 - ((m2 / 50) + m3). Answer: -0.05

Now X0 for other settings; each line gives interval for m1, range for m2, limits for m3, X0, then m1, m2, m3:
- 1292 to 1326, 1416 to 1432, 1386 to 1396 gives -0.12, 6.66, 6.41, 6.7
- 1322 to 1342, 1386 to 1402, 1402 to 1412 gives -0.34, 6.37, 6.70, 6.6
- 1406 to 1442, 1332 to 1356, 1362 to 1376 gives 0.15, 6.41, 6.33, 6.1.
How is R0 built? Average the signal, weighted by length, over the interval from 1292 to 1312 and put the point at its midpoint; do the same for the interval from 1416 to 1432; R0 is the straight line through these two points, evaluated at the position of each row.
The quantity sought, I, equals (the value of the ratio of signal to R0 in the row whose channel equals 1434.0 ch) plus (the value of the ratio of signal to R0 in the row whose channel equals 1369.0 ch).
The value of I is 1.94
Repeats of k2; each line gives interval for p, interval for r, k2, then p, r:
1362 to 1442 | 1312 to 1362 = 2.01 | 6.42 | 6.36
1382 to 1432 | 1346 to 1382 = 1.98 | 6.52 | 6.19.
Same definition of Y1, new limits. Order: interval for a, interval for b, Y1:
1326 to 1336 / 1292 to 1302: 10.5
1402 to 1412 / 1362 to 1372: 9.6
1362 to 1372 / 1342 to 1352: 9.9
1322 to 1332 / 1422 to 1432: 9.9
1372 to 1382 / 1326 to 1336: 10.0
